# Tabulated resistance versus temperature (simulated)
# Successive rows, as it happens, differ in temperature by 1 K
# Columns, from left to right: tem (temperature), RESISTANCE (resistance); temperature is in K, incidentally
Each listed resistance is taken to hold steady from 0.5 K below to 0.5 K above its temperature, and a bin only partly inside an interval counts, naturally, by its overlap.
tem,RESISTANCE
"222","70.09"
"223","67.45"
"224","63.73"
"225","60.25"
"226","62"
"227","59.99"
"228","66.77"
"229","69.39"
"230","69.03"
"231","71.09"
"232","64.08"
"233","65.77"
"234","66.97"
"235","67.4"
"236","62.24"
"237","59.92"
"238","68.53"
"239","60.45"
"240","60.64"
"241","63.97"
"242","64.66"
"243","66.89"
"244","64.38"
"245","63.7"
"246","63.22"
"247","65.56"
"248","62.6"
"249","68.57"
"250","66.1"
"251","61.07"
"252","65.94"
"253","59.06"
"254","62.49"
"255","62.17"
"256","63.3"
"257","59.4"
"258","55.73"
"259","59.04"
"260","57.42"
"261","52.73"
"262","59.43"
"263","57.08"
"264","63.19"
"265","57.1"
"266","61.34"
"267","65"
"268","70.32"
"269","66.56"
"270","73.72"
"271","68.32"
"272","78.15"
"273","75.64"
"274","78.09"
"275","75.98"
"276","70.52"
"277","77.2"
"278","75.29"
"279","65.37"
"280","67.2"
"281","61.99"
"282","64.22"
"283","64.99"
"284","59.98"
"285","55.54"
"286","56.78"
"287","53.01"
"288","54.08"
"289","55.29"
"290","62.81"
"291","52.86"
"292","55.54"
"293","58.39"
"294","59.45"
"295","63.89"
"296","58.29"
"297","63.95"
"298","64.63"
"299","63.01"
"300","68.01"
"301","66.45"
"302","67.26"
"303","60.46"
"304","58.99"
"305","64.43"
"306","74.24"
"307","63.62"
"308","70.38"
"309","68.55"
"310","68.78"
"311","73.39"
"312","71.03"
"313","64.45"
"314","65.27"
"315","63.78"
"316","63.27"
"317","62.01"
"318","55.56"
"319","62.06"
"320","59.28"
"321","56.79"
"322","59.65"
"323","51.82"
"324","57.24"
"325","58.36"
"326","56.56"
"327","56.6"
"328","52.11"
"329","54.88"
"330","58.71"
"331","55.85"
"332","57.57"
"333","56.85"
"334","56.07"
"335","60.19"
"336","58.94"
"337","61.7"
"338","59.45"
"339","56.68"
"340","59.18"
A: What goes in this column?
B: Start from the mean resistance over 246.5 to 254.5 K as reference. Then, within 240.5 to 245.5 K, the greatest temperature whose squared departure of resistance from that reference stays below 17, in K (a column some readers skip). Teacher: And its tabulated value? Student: 245 K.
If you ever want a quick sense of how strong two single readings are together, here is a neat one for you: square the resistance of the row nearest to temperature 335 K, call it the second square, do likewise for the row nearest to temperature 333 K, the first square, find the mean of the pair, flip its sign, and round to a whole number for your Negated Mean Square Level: -3427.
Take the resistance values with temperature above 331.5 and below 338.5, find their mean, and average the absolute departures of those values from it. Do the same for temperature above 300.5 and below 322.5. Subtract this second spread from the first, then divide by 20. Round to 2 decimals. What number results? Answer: -0.12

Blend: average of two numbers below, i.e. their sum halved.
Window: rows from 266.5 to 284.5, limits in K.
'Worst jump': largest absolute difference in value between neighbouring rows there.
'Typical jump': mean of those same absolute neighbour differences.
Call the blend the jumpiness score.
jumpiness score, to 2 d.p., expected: 7.24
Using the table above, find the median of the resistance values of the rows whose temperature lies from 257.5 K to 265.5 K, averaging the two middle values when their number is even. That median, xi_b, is 57.3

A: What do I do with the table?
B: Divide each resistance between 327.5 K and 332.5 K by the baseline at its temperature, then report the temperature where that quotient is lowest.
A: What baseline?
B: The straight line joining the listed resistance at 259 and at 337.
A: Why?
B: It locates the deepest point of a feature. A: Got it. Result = 328 K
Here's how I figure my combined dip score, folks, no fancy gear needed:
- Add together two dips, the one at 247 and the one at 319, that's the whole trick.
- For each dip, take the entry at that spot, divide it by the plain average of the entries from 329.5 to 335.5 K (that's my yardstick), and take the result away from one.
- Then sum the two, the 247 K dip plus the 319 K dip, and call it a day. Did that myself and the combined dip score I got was -0.22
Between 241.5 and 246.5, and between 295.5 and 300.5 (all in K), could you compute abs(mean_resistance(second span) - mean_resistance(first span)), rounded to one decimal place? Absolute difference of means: 1.0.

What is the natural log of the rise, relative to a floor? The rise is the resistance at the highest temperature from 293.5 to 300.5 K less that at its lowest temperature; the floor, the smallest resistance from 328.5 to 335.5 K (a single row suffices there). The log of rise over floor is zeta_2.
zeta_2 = -1.9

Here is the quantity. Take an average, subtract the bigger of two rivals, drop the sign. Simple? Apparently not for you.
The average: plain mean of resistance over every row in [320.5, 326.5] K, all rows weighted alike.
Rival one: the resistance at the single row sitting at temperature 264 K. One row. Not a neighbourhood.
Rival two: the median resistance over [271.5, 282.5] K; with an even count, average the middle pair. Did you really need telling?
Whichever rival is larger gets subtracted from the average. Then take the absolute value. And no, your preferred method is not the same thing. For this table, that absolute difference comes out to 19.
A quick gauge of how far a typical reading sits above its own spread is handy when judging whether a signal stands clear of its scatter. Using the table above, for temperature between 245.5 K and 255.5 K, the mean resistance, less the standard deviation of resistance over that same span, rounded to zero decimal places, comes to 61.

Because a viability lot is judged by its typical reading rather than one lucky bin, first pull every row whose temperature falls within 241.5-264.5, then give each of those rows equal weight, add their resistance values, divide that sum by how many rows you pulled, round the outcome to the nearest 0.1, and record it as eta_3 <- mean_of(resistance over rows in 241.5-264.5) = 61.9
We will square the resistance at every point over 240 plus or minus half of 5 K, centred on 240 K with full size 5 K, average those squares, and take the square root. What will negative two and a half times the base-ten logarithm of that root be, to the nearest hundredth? -4.51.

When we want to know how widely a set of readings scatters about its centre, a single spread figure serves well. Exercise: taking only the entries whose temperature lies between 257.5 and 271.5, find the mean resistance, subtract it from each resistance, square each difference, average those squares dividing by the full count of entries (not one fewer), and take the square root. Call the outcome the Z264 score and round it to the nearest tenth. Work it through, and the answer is 5.9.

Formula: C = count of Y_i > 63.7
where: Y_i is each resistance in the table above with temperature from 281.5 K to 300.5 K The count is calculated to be 6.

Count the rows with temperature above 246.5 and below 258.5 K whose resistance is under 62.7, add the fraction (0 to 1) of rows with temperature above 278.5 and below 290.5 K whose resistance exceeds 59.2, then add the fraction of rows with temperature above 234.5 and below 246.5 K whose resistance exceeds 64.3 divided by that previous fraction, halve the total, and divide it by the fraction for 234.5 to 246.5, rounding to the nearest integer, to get 10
